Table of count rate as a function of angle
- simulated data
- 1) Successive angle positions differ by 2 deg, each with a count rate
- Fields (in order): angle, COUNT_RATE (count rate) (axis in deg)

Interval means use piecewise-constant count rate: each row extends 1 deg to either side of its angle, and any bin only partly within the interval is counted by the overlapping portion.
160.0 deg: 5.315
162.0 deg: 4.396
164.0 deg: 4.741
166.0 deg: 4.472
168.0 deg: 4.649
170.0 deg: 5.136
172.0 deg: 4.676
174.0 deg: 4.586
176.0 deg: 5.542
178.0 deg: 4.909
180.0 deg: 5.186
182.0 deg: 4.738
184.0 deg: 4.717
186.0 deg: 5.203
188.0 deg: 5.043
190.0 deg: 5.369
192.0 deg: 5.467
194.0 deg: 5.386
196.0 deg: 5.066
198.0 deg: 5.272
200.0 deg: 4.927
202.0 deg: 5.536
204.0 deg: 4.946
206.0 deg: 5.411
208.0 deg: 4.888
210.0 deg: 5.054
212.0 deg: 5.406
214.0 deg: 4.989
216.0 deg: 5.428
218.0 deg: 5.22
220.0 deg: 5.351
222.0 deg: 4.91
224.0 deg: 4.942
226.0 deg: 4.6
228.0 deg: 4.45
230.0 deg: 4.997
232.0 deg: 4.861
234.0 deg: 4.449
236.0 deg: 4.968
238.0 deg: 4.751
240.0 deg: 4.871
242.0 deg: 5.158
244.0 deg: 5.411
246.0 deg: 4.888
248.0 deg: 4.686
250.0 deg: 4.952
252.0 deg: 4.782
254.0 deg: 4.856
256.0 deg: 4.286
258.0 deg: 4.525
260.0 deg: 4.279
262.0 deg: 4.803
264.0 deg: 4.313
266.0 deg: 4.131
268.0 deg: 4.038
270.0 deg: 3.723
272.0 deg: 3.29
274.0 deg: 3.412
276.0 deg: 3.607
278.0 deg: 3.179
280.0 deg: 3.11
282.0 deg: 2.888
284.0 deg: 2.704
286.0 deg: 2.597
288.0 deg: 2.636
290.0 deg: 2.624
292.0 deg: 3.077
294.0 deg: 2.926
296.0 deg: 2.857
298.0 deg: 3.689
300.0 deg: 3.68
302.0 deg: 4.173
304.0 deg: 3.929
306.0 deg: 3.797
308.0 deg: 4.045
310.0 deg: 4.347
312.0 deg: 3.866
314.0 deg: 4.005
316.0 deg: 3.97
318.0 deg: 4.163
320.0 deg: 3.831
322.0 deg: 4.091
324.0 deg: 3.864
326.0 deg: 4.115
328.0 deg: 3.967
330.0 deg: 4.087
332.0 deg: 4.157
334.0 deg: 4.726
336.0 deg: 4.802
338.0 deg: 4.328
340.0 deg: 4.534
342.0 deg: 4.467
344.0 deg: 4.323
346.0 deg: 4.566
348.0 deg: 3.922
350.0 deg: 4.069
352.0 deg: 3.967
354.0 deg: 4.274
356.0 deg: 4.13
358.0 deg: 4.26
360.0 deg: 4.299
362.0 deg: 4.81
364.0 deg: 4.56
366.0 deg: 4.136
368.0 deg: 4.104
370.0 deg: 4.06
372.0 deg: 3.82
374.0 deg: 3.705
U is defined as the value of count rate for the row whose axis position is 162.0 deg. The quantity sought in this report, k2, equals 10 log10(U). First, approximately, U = 4.396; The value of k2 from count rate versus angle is 6.4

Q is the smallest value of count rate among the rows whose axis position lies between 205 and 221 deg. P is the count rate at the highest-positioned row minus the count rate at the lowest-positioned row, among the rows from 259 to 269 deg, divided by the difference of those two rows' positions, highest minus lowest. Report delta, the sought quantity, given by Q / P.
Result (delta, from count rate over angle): -162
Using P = -0.03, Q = 4.888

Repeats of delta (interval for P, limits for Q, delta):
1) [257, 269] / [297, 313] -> -76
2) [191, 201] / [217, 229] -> -66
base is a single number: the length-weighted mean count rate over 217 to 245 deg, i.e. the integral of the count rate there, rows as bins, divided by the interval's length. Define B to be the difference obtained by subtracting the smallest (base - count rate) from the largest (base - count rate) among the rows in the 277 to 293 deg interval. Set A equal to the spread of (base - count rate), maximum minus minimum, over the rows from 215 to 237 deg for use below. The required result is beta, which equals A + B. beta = 1.6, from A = 1.0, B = 0.6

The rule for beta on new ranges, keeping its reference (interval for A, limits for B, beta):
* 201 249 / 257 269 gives 1.9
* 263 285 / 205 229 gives 2.6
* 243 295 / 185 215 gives 3.5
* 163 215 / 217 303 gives 3.9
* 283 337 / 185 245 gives 3.3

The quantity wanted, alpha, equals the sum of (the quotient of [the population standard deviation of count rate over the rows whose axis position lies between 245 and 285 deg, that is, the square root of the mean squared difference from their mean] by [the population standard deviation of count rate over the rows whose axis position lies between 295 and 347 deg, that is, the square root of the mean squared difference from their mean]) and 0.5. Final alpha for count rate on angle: 2.4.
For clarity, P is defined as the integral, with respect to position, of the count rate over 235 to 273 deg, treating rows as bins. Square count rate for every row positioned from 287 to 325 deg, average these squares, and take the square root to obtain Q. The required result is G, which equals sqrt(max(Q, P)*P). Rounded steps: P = 173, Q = 3.70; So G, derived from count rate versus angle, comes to 173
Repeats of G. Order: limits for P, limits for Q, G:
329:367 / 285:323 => 165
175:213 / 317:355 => 196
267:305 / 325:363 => 124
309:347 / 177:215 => 160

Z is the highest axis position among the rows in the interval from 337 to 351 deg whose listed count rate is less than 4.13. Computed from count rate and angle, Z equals 350.0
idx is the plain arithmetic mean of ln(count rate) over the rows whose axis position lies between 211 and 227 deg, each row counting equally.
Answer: 1.63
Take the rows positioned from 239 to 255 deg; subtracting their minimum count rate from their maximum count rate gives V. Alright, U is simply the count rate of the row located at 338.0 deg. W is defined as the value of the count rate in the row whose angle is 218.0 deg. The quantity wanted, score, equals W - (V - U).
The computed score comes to 8.8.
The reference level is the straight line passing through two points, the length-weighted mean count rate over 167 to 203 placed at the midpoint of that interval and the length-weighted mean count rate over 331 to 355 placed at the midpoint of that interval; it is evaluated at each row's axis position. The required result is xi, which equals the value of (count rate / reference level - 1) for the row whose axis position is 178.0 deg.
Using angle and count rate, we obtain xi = -0.04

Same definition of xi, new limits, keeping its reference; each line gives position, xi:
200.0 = -0.02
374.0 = -0.12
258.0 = -0.05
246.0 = 0.02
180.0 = 0.02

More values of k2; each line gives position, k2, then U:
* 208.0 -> 6.9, 4.888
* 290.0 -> 4.2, 2.624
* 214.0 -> 7.0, 4.989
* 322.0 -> 6.1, 4.091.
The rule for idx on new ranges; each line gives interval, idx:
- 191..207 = 1.66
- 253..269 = 1.48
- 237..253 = 1.60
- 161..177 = 1.56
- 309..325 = 1.39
